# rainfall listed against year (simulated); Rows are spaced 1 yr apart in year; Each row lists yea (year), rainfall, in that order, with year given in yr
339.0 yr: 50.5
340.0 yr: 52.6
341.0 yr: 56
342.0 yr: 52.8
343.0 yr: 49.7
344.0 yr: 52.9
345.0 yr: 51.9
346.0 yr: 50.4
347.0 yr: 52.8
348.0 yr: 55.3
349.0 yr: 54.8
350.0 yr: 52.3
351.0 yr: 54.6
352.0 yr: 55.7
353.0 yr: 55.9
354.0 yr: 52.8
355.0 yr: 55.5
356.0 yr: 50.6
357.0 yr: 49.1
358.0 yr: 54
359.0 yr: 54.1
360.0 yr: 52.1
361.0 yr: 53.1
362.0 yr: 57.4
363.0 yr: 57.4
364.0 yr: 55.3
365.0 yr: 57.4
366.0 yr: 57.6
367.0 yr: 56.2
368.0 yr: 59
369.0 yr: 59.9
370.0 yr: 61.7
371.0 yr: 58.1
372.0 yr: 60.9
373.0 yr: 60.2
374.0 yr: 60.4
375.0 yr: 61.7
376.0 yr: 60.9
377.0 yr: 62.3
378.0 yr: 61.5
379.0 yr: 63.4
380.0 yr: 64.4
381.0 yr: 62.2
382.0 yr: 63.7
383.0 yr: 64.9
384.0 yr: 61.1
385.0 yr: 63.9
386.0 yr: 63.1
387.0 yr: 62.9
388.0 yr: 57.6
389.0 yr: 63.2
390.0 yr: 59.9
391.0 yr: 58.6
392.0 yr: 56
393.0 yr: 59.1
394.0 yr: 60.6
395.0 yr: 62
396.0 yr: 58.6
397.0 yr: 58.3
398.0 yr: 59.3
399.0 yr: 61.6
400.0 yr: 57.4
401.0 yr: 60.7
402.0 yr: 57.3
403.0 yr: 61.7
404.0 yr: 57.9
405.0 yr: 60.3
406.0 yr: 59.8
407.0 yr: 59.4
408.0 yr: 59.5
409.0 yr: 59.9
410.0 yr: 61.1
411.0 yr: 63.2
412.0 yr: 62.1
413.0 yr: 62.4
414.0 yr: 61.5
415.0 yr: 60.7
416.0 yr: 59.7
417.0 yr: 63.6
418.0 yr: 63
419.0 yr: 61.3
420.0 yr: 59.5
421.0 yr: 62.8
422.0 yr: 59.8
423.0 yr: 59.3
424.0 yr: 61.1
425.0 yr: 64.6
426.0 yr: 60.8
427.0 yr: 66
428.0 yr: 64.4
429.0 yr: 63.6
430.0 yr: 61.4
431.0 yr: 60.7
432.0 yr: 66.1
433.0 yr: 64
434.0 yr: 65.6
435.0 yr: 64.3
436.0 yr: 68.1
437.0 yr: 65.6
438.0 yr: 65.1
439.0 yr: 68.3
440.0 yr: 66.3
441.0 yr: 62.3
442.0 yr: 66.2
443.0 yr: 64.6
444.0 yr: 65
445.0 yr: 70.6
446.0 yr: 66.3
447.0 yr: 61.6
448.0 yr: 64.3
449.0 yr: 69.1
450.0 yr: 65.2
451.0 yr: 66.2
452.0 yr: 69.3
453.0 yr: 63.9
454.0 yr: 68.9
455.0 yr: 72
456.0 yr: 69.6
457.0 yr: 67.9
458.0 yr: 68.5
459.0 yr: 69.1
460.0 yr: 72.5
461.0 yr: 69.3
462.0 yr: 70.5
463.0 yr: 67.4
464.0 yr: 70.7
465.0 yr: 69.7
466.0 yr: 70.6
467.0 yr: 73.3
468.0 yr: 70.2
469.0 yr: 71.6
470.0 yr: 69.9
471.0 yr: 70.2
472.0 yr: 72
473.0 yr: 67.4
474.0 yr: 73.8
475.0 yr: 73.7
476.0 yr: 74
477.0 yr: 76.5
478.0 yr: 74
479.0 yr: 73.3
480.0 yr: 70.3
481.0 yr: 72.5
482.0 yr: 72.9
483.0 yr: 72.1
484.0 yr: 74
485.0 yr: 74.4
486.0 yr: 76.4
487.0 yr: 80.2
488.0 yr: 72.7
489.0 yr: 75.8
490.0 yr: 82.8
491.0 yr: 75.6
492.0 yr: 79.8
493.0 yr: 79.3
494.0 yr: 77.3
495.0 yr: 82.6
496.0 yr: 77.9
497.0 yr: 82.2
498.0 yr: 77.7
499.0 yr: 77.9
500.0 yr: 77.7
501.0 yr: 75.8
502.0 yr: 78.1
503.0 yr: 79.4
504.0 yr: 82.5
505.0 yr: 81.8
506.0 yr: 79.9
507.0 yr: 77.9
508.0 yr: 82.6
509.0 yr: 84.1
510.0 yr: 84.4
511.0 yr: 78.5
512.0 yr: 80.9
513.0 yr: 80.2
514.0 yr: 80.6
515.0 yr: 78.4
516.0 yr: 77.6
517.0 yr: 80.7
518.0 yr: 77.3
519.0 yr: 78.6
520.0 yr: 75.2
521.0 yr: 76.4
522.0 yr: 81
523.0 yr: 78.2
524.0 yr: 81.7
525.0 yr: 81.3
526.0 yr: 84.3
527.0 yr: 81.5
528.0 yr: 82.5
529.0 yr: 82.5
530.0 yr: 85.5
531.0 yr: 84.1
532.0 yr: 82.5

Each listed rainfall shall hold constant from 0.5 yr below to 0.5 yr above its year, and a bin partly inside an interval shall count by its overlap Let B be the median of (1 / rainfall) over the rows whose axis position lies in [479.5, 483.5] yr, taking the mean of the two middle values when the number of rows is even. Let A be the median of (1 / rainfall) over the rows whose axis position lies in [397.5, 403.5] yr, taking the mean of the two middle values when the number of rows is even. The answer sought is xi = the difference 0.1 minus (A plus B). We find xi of 0.0695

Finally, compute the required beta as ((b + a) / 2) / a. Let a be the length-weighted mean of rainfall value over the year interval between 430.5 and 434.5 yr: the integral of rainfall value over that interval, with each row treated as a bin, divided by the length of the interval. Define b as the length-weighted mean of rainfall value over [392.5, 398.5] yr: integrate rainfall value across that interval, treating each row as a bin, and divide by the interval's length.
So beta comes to 0.97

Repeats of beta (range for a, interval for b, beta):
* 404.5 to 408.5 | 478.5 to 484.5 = 1.11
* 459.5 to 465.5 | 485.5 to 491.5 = 1.05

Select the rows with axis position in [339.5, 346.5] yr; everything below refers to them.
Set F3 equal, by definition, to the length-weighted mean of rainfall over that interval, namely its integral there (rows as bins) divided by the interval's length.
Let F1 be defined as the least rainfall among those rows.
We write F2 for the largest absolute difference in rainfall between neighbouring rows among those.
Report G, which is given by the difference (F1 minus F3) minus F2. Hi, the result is -6.0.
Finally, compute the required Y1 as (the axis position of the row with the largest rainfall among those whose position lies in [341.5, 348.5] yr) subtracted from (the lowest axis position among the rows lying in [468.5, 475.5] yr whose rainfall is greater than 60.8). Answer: 121 yr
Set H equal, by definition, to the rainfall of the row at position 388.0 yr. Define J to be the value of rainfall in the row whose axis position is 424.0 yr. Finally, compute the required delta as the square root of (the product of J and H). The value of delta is 59.3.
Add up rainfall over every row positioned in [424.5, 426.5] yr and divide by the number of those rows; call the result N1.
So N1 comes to 63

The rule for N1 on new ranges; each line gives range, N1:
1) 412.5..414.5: 62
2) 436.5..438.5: 65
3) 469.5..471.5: 70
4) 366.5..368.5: 58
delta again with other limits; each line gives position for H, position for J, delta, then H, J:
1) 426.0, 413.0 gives 61.6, 60.8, 62.4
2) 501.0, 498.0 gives 76.7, 75.8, 77.7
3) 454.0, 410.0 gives 64.9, 68.9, 61.1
